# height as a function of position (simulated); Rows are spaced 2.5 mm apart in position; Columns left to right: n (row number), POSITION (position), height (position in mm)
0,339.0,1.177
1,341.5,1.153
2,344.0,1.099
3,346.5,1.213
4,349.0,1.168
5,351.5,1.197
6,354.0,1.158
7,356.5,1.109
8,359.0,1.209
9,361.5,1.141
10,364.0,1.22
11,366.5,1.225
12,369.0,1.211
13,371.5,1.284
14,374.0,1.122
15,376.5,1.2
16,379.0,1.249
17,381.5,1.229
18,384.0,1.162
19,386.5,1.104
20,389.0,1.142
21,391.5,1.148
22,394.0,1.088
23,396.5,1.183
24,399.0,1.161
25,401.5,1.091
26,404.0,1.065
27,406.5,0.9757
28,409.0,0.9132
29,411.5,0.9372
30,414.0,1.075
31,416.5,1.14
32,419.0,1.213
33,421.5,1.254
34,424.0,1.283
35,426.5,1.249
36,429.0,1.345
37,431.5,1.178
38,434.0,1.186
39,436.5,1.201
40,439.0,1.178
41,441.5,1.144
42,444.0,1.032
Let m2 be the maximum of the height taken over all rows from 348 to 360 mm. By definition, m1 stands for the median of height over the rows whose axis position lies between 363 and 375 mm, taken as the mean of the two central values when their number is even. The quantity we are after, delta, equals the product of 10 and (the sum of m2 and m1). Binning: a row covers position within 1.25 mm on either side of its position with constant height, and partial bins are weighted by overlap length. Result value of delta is 24.3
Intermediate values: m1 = 1.22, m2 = 1.209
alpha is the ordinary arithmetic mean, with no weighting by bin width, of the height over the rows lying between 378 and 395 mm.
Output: 1.16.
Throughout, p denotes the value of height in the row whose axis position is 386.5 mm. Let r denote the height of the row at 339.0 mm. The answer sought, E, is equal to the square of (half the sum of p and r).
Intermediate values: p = 1.104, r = 1.177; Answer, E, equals 1.30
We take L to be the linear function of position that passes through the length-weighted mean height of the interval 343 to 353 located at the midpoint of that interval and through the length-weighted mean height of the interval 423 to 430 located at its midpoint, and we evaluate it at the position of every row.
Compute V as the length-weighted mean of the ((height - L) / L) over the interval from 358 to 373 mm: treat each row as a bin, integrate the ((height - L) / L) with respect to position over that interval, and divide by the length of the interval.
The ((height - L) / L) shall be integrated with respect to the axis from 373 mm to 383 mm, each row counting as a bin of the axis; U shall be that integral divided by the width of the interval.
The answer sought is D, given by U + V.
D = 0.00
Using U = -0.01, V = 0.013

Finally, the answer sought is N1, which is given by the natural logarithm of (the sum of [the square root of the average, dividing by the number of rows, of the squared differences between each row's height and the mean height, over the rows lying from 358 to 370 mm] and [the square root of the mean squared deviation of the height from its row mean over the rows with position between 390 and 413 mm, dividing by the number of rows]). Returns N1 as -2.09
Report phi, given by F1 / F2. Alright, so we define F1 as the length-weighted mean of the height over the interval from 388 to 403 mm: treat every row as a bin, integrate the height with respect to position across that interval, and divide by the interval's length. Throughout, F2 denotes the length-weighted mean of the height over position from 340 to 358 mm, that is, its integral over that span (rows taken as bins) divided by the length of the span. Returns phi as 0.98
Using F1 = 1.13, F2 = 1.16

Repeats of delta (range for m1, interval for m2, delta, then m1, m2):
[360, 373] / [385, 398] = 24.0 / 1.22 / 1.183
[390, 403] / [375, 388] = 24.0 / 1.15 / 1.249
